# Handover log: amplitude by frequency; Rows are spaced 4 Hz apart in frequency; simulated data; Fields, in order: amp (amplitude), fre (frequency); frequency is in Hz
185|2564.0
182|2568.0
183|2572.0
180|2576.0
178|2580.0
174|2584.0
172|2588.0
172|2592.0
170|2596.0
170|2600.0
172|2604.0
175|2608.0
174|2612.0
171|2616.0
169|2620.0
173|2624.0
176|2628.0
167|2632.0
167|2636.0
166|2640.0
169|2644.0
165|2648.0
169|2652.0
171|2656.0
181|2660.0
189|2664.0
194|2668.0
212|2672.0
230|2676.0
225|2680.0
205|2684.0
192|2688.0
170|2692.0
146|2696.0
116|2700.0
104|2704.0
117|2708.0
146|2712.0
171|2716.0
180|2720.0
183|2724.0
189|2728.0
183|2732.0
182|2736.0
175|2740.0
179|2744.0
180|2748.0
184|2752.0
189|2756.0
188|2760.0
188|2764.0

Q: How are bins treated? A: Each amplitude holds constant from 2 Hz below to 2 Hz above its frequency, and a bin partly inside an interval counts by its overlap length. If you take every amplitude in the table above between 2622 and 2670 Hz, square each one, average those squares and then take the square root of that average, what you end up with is 174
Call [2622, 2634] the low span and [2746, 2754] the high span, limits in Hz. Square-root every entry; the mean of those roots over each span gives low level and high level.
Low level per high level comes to 0.97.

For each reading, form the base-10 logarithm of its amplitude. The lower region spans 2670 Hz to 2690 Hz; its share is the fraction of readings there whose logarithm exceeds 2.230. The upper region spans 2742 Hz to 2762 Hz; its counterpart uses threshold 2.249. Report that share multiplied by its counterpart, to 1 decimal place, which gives 1.0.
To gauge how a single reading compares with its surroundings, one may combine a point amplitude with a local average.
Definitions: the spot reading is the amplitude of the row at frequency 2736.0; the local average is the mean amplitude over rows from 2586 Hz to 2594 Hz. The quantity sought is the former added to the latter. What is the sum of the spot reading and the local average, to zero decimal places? 354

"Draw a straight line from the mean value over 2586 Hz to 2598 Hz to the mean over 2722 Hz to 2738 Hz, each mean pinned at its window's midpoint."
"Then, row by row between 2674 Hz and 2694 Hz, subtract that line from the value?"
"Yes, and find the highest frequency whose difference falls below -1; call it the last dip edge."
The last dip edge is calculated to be 2692.0 Hz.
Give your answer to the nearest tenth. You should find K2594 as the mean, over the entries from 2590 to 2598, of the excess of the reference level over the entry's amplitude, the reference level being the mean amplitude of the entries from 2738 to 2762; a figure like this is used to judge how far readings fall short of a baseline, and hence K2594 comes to 11.5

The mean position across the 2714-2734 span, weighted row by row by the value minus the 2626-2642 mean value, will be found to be 2726.2 Hz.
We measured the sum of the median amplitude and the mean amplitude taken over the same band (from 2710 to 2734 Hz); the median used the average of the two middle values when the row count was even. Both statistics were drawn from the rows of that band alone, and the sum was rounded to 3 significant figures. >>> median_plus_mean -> 357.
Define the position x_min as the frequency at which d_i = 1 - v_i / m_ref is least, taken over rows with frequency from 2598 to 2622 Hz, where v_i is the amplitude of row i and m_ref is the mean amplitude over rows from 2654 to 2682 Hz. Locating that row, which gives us 2608.0 Hz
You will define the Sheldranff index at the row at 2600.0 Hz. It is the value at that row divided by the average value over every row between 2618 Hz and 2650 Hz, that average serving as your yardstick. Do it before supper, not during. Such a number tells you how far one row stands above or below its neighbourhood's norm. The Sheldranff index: 1.01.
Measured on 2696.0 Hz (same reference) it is 0.86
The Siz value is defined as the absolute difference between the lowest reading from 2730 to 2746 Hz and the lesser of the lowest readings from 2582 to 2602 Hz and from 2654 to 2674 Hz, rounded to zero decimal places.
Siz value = 5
